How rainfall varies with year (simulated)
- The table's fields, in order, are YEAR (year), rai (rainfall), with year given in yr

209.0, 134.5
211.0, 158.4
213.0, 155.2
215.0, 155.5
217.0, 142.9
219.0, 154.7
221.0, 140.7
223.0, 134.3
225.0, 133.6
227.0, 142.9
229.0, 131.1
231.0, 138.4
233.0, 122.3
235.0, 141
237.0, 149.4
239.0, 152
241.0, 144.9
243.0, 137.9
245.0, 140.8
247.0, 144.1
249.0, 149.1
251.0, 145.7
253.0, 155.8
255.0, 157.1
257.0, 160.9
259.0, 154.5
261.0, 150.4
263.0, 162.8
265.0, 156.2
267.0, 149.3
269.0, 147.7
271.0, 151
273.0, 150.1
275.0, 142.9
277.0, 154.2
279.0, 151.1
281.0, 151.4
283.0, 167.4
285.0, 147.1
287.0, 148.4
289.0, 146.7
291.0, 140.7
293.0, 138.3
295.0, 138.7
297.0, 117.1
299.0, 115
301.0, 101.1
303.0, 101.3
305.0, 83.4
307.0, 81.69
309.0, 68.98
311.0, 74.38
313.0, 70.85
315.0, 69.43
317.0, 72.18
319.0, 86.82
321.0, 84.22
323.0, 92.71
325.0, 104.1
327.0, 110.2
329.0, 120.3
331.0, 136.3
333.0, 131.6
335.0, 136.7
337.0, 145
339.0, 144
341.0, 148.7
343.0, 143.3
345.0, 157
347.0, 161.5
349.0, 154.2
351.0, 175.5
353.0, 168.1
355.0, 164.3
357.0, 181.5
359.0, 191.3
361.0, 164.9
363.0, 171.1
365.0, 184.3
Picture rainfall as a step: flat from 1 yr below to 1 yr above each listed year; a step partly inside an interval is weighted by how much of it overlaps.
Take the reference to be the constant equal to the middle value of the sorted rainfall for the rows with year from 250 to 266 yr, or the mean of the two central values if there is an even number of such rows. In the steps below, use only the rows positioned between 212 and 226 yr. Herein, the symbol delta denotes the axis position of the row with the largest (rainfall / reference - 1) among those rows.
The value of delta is 215.0 yr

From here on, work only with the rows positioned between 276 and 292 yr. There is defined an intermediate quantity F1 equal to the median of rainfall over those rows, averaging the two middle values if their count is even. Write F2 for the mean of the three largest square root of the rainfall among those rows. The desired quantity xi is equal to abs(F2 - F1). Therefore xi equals 137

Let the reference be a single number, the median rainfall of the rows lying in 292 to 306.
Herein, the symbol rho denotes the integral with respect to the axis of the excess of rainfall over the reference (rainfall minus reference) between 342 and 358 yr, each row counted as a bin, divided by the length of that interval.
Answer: 48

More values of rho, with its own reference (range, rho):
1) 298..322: -31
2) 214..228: 29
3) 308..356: 7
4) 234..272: 35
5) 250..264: 40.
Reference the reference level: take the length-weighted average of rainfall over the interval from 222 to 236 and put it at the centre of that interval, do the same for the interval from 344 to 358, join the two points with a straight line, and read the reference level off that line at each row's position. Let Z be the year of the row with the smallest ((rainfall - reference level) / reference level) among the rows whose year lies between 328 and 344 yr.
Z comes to 329.0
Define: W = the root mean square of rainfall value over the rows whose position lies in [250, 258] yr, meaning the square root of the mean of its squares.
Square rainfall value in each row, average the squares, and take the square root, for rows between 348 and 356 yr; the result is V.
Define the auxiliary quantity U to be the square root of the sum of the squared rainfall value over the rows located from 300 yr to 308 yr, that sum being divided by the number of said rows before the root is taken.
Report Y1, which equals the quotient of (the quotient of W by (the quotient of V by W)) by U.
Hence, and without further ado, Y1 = 1.6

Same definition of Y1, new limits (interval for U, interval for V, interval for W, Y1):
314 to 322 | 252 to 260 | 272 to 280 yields 1.8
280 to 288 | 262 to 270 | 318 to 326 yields 0.4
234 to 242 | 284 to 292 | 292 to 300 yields 0.8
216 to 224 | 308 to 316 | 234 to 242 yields 2.1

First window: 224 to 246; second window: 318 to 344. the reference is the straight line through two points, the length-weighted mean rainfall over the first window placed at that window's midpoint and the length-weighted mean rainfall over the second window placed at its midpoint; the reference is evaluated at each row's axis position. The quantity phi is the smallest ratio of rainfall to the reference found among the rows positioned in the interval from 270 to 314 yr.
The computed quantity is 0.5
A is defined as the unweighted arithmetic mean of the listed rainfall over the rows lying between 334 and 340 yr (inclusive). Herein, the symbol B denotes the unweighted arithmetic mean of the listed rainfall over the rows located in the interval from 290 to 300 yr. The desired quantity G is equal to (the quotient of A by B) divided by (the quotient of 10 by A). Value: 15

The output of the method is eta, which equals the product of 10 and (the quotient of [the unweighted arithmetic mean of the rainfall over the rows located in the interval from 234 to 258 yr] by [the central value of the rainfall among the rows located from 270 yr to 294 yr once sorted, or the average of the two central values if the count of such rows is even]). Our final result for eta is 9.9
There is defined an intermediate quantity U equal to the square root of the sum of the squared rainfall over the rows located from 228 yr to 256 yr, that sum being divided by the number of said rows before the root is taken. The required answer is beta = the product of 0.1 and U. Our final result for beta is 14.4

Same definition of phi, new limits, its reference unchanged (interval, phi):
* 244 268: 1.0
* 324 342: 0.8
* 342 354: 1.2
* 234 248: 1.0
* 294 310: 0.5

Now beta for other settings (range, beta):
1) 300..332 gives 9.3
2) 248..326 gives 13.1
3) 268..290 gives 15.1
